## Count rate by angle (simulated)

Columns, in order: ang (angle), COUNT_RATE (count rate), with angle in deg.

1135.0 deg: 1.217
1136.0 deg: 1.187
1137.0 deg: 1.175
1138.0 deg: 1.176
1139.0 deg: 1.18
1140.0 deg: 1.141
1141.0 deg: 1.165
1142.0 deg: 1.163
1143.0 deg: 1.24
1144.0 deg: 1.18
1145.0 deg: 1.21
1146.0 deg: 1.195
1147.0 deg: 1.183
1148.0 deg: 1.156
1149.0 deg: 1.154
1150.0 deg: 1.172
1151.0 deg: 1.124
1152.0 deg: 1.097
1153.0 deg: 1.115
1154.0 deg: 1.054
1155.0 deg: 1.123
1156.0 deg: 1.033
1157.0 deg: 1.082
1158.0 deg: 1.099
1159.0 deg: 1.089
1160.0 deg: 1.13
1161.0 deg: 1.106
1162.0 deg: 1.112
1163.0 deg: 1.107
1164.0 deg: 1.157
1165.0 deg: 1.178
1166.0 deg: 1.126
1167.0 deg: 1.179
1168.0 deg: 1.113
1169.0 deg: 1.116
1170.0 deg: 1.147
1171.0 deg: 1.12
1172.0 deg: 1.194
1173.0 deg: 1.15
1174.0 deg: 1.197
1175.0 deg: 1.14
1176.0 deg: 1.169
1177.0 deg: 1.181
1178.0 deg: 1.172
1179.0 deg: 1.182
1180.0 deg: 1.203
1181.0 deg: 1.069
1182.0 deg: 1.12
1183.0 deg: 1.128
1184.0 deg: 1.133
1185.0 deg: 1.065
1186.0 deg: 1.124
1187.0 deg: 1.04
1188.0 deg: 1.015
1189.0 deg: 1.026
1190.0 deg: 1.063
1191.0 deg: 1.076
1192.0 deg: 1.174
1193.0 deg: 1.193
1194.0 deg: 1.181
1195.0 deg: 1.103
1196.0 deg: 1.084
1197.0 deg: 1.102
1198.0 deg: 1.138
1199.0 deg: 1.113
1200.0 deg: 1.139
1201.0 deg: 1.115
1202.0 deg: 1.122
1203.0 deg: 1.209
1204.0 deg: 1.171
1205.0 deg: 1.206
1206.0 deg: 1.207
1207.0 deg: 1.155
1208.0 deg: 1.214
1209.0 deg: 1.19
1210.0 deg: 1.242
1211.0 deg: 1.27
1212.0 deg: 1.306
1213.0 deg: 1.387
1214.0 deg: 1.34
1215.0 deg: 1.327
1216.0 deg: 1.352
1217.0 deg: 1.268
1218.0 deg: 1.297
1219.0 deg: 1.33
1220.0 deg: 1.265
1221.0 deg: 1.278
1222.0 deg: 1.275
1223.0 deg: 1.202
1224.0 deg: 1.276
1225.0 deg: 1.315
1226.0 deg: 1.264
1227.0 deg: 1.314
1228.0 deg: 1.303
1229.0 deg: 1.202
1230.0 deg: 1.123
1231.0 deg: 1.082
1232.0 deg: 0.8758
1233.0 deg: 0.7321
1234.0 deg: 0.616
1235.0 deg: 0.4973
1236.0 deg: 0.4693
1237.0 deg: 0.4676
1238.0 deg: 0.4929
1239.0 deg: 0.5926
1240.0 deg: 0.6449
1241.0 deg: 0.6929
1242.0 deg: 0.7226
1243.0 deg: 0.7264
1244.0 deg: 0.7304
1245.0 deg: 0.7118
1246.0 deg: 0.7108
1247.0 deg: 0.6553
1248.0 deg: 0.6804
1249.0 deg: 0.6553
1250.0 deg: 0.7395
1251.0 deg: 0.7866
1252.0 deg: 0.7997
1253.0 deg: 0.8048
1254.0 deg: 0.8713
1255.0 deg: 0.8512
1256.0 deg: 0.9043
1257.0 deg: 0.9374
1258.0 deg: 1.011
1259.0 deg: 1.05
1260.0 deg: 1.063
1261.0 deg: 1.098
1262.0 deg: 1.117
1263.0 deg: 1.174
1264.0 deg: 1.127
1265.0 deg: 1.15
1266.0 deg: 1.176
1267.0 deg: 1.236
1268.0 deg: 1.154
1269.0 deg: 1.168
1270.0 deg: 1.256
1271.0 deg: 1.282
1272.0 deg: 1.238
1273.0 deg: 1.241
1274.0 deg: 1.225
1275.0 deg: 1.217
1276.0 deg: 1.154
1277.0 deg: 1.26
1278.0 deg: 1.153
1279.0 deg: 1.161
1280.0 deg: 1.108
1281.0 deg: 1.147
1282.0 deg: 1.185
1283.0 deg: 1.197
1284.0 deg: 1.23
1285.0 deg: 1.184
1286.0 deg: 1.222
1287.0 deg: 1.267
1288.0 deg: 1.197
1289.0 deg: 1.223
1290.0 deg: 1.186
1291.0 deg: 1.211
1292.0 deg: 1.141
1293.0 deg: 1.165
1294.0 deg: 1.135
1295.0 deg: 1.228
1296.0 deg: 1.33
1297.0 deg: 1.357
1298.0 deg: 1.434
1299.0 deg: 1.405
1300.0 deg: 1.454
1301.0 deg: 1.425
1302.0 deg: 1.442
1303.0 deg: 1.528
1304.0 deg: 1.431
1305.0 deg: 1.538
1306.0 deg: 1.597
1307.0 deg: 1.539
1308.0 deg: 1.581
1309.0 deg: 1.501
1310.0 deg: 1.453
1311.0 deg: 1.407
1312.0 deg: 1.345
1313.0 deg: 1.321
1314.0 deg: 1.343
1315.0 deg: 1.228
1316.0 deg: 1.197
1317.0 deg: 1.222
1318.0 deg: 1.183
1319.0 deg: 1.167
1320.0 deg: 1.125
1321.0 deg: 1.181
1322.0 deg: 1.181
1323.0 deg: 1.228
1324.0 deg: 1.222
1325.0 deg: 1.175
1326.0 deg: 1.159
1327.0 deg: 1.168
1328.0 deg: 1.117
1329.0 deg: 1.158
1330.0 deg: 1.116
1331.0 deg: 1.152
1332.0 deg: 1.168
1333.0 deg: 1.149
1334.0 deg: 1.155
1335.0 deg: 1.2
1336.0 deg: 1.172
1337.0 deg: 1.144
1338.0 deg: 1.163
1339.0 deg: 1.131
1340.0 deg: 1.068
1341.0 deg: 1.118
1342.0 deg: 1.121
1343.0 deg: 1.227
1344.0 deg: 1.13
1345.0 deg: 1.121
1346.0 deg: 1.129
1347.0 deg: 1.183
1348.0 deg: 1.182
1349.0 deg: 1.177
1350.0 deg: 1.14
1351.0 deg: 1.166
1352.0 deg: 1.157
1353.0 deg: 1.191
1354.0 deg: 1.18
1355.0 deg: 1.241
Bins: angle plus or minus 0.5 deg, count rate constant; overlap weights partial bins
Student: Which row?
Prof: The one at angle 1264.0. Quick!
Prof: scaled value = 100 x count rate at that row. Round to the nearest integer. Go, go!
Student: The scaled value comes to 113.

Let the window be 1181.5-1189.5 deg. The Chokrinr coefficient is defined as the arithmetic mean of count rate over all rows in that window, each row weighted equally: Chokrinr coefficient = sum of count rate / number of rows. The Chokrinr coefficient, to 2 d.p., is 1.08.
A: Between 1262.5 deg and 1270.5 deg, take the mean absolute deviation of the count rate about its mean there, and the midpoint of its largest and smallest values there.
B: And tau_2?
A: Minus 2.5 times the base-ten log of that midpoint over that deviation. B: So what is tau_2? -3.90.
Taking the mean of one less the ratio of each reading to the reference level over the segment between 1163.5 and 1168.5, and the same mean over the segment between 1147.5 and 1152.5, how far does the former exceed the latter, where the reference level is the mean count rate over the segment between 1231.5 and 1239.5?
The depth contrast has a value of 0.0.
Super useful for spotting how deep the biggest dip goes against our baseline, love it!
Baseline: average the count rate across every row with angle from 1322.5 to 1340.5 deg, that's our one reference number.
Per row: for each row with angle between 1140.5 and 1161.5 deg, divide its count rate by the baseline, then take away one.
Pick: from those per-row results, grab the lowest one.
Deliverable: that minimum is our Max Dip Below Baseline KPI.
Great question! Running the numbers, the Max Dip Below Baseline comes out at -0.11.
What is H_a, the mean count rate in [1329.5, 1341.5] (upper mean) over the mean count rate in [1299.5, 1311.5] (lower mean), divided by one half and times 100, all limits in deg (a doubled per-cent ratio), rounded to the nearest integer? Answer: 154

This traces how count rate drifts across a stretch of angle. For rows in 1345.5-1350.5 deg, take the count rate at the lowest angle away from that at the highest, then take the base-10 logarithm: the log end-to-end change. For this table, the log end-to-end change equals -2.0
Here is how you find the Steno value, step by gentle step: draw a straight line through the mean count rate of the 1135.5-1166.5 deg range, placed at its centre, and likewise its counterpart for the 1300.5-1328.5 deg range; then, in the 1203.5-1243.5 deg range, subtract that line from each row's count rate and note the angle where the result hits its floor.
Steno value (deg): 1237.0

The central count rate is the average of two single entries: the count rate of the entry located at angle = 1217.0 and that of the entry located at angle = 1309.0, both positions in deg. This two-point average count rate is 1.38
